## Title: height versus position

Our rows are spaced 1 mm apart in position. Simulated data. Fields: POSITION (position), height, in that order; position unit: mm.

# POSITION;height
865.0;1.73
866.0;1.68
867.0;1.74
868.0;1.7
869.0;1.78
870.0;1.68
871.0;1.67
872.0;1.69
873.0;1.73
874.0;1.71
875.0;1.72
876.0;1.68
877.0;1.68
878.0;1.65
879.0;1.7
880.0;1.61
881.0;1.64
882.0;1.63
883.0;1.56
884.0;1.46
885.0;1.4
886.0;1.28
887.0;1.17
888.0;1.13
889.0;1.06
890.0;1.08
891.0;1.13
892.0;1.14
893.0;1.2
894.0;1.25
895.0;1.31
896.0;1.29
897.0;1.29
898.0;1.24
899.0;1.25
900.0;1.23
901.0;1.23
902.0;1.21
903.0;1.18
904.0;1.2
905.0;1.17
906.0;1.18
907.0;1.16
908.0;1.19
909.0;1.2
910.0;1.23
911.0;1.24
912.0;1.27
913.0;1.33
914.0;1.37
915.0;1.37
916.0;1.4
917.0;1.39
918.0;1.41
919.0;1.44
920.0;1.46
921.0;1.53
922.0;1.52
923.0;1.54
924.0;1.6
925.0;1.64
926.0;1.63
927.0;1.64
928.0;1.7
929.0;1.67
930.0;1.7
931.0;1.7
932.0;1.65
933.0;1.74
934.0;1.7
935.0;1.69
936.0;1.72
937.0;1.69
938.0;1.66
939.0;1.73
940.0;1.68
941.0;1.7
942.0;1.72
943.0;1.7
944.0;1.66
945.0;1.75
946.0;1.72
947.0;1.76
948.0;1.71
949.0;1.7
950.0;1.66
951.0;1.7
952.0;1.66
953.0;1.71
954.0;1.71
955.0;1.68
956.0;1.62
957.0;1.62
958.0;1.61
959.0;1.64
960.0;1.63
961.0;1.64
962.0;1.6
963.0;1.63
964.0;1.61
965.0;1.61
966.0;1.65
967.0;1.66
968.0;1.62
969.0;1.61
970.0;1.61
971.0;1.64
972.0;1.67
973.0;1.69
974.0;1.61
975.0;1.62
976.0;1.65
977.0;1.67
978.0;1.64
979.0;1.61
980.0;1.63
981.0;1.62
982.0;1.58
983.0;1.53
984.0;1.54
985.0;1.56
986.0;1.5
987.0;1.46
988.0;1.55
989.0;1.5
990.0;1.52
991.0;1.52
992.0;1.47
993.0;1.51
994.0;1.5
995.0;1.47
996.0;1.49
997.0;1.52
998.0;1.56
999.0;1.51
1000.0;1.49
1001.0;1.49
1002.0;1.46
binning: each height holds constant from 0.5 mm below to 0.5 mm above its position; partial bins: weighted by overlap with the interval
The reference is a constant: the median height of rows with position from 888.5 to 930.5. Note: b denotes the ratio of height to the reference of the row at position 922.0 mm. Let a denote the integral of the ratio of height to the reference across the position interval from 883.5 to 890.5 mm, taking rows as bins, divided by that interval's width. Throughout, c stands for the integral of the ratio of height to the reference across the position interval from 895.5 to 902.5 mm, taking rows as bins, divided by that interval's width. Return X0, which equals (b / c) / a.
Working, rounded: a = 0.96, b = 1.19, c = 1.0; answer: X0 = 1.27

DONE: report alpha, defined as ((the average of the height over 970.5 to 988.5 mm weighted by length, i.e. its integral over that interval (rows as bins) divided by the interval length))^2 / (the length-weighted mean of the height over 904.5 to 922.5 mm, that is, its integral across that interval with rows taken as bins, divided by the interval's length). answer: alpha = 1.93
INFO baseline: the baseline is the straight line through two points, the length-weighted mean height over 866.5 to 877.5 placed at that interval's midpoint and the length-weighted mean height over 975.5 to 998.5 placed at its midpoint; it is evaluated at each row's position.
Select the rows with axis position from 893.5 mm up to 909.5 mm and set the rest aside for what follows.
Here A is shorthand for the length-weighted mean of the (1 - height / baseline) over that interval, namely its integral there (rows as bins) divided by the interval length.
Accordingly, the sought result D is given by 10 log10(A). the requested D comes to -6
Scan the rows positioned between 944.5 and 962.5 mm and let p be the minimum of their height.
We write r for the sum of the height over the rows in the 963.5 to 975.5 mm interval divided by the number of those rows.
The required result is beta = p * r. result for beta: 2.61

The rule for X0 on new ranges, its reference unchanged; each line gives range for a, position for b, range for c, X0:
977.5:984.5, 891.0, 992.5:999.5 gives 0.60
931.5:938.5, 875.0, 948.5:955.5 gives 0.77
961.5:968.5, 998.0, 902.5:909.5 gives 1.04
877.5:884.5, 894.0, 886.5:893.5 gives 0.88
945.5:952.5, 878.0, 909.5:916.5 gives 0.94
